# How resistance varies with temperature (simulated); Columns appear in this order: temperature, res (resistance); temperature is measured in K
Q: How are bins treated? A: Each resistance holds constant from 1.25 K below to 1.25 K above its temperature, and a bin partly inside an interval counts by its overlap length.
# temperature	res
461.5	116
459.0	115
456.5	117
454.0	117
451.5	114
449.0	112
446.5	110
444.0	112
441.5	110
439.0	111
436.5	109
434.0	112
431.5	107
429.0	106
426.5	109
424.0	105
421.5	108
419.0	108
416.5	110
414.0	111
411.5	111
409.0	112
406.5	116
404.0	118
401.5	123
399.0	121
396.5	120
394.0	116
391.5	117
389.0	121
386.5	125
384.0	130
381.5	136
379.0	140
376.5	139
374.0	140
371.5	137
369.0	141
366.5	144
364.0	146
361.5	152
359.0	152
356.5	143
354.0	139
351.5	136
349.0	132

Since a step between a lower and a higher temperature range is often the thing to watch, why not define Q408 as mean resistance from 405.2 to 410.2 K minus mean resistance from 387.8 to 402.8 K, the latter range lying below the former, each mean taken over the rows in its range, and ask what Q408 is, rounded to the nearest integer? -6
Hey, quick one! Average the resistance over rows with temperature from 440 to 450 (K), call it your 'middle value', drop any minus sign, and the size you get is 111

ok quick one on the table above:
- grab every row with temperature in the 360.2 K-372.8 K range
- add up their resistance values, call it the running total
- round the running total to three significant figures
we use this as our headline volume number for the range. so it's 720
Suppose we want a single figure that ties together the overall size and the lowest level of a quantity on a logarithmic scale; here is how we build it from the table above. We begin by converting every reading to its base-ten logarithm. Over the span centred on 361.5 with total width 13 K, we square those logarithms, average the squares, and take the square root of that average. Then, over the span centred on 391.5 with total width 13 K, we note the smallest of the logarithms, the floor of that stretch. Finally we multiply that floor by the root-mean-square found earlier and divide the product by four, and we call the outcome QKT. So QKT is 1.12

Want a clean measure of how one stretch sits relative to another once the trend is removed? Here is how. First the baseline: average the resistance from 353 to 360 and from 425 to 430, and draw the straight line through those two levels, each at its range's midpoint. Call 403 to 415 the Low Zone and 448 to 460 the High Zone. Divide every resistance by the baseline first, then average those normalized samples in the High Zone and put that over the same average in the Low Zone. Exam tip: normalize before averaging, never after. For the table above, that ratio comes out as 1.27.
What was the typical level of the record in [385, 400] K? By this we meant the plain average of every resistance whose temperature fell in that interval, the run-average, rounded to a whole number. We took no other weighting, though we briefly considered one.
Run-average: 120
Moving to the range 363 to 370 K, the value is 144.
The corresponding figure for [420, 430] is 107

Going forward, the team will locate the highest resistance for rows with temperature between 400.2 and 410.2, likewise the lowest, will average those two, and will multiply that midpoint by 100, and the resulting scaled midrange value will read 11750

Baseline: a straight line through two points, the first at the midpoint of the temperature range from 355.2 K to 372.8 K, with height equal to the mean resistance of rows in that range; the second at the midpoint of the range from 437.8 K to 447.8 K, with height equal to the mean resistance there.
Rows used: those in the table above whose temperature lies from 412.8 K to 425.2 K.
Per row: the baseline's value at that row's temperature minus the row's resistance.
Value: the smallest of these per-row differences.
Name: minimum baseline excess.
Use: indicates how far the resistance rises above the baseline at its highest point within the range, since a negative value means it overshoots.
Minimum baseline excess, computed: 12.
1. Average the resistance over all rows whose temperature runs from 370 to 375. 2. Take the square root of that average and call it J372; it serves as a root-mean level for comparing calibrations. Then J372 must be 11.8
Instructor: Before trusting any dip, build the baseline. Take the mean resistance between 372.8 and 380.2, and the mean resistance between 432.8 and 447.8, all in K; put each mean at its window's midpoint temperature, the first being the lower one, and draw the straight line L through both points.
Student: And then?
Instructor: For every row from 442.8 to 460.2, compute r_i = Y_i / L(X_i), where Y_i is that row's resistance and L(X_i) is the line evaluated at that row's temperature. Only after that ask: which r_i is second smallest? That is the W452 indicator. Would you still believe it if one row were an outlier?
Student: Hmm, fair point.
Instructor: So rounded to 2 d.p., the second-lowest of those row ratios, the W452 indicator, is 1.03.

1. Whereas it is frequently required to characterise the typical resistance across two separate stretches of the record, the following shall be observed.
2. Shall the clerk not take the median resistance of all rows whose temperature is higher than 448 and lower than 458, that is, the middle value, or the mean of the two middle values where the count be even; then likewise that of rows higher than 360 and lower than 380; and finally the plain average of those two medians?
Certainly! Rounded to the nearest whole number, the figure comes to 128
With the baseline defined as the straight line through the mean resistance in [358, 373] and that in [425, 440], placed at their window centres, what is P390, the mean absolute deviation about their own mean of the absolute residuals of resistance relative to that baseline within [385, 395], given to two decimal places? 1.90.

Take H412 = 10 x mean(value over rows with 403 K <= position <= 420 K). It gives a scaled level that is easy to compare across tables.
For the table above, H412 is 1123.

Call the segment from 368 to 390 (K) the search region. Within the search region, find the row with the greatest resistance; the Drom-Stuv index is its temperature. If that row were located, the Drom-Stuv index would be 369.0 K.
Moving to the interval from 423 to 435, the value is 434.0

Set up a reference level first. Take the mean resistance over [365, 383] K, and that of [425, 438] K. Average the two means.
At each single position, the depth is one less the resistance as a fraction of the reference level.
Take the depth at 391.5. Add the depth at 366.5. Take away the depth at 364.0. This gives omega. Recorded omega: 0.073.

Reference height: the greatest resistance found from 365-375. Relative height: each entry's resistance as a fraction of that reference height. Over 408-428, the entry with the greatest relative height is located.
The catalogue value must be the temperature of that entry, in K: 409.0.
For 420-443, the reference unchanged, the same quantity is 434.0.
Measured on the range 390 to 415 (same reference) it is 401.5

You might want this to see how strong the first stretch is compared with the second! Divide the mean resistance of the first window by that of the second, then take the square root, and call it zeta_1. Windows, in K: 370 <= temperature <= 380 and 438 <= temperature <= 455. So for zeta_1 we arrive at 1.11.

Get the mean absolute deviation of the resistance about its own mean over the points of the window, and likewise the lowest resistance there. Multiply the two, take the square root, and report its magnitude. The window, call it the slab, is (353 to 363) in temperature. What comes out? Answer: 28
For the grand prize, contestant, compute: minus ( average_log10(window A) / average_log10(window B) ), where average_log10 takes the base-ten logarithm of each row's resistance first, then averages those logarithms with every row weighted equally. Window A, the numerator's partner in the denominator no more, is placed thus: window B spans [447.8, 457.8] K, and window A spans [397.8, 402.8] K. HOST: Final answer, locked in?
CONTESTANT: -1.01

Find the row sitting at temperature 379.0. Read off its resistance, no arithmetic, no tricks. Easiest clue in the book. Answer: 140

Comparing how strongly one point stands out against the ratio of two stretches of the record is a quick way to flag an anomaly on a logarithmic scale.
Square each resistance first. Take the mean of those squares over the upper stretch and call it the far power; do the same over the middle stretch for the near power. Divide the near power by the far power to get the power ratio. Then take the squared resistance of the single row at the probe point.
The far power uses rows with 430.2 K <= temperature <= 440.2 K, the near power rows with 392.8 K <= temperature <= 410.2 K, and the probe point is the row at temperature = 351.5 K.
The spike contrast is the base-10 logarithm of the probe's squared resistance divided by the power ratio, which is 4.20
